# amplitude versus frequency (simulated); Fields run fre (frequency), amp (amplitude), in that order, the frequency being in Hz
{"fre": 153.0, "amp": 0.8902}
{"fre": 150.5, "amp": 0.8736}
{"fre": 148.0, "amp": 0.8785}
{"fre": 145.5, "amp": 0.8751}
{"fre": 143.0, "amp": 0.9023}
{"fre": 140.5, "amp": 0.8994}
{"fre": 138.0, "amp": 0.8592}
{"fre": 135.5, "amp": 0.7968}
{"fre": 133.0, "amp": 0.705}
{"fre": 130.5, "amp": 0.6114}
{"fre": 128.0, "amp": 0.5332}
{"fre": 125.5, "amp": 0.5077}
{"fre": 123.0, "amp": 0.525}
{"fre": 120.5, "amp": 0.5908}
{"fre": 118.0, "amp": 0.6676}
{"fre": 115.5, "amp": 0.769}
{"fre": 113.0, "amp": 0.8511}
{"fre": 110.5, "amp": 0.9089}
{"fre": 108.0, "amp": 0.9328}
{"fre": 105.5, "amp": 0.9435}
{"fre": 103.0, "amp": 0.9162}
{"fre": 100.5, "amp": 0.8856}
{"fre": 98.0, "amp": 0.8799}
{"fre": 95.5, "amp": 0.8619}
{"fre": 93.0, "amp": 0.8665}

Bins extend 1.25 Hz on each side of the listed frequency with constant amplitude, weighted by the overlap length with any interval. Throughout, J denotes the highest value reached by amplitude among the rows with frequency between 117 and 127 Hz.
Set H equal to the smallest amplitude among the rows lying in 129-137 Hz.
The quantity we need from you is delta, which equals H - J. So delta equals -0.06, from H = 0.6114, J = 0.6676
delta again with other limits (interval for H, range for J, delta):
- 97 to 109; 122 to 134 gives 0.17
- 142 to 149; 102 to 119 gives -0.07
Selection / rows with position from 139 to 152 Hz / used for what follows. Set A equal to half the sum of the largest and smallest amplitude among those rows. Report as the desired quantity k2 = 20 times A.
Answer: 17.8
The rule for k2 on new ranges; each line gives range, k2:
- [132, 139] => 15.6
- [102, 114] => 17.9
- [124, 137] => 13.0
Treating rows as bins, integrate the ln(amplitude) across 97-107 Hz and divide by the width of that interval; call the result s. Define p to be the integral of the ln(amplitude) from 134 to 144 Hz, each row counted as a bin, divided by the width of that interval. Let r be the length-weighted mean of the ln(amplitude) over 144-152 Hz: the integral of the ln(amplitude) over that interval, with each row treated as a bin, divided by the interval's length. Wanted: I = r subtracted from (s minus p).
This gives 0.19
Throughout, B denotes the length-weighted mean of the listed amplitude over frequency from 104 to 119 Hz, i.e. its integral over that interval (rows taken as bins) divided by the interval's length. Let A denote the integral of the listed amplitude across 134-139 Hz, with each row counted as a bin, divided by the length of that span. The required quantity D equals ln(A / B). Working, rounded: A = 0.82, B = 0.85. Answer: -0.04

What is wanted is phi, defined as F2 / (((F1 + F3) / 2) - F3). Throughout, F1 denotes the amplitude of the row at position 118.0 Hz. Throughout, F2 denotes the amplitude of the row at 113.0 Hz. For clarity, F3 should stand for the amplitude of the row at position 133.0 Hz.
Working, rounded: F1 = 0.6676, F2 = 0.8511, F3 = 0.705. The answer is -46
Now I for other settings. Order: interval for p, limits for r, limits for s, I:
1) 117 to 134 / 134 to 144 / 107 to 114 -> 0.58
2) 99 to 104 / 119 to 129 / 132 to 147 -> 0.55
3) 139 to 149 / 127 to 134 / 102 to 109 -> 0.54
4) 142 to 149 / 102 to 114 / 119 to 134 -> -0.34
